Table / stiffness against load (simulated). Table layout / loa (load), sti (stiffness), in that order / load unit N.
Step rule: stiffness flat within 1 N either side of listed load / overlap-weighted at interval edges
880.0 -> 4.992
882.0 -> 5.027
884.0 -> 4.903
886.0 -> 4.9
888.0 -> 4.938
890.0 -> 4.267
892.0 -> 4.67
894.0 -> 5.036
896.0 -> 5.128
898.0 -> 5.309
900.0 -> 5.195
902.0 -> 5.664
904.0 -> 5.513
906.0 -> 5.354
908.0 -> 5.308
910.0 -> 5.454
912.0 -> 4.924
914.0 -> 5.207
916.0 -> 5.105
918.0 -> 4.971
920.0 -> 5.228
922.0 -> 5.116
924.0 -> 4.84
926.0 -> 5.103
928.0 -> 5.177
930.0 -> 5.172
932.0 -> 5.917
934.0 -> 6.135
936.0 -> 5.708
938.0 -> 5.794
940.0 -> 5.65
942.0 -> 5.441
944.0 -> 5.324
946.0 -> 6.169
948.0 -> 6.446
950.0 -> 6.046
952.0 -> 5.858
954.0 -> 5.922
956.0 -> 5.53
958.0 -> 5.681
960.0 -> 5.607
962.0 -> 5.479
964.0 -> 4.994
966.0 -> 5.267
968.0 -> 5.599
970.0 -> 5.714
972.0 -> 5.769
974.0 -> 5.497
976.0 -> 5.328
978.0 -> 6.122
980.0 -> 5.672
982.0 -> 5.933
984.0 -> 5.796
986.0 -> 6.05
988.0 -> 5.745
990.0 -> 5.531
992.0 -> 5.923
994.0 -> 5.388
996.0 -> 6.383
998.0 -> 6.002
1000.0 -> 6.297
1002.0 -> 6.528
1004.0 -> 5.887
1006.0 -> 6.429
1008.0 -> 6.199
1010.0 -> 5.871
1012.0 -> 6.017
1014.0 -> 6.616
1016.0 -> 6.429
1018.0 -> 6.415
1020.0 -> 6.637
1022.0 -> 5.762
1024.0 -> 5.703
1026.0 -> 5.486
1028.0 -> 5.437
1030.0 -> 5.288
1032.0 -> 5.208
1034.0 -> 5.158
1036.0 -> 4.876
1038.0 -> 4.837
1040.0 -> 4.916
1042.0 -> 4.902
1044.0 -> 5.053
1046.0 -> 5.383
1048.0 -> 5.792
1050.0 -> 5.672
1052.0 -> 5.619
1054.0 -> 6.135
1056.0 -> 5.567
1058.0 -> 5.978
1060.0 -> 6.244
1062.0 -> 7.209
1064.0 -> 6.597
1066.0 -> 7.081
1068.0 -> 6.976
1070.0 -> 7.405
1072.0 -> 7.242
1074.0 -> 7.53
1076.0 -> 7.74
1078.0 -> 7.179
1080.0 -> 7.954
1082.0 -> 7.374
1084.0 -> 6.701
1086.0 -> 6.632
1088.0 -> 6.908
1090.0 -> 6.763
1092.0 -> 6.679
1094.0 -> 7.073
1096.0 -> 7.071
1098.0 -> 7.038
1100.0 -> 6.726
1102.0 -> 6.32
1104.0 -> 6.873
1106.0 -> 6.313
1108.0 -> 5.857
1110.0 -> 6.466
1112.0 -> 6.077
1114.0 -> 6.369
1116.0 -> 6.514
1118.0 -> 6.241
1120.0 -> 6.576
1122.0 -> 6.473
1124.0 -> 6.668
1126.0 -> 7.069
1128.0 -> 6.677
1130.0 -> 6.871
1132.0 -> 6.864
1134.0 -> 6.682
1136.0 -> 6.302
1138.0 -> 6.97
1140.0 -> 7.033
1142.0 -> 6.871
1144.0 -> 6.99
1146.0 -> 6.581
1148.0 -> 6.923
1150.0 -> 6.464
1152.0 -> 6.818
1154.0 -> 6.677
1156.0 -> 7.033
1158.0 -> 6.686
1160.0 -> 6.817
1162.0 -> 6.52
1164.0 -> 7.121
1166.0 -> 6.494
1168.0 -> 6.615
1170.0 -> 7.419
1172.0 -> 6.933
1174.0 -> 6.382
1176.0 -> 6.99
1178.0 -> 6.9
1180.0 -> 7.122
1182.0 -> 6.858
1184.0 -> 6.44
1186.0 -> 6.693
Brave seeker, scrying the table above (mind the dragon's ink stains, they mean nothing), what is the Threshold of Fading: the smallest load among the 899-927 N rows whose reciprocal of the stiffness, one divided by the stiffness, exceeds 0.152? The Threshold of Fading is 900.0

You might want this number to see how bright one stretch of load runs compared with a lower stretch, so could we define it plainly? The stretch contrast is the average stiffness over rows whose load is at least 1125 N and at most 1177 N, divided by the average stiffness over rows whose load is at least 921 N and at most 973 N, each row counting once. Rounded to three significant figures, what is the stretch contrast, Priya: 1.22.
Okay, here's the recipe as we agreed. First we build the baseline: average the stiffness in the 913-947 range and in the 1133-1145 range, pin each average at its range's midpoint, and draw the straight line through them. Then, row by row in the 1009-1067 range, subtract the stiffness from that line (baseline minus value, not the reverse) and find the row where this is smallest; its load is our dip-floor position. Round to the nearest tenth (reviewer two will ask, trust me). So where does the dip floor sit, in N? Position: 1062.0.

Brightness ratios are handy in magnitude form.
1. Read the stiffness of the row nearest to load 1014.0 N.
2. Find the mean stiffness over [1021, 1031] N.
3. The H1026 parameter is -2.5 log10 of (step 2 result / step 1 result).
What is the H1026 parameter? 0.19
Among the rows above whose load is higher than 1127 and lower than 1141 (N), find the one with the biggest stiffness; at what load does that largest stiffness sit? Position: 1140.0 N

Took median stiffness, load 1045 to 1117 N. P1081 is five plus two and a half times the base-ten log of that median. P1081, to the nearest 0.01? 7.06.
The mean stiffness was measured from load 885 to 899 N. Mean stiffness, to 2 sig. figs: 4.9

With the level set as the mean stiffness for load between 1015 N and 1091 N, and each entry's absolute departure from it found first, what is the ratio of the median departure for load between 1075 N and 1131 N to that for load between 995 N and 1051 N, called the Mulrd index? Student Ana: 1.1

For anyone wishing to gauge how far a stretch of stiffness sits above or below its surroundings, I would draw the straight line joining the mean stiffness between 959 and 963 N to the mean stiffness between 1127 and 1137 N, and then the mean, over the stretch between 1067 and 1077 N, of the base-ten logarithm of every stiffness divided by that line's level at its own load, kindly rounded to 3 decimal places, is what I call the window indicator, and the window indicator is 0.070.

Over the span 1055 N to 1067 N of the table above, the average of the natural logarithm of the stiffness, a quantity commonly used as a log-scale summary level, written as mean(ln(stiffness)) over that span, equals 1.86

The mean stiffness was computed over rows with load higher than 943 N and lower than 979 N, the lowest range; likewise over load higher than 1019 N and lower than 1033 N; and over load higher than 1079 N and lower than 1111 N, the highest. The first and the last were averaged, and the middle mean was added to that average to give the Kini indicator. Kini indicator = 11.9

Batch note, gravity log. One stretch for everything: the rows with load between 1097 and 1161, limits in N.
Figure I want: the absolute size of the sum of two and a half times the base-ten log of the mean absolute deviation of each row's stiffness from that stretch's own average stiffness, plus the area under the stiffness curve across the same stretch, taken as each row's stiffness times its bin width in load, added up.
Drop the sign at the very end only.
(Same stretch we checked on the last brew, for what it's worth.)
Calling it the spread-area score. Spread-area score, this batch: 424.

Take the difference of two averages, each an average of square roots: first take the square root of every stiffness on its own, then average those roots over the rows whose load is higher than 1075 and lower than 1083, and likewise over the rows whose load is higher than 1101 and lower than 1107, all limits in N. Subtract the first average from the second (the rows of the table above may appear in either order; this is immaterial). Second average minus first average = -0.20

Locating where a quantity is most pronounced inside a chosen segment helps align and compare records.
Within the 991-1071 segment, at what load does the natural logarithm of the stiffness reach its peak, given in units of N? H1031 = 1070.0 N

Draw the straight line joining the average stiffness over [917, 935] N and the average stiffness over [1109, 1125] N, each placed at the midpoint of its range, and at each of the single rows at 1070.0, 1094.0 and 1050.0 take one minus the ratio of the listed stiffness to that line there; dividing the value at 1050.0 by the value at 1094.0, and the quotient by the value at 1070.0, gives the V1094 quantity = 2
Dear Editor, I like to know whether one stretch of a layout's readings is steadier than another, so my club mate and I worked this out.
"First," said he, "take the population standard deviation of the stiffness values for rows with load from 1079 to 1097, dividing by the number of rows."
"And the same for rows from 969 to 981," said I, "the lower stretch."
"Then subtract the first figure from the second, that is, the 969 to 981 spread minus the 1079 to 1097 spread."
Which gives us -0.16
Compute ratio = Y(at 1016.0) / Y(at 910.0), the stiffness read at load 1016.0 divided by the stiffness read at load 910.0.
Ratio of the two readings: 1.18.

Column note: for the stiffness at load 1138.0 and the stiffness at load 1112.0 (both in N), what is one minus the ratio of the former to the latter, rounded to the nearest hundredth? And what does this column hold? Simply -0.15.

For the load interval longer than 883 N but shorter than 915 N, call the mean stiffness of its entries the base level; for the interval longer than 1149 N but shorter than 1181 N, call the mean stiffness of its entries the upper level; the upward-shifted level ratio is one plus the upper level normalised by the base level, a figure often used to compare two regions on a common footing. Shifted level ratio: 2.33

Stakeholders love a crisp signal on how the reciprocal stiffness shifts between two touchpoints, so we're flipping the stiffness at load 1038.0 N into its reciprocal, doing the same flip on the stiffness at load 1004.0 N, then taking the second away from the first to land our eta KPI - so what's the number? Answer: 0.037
